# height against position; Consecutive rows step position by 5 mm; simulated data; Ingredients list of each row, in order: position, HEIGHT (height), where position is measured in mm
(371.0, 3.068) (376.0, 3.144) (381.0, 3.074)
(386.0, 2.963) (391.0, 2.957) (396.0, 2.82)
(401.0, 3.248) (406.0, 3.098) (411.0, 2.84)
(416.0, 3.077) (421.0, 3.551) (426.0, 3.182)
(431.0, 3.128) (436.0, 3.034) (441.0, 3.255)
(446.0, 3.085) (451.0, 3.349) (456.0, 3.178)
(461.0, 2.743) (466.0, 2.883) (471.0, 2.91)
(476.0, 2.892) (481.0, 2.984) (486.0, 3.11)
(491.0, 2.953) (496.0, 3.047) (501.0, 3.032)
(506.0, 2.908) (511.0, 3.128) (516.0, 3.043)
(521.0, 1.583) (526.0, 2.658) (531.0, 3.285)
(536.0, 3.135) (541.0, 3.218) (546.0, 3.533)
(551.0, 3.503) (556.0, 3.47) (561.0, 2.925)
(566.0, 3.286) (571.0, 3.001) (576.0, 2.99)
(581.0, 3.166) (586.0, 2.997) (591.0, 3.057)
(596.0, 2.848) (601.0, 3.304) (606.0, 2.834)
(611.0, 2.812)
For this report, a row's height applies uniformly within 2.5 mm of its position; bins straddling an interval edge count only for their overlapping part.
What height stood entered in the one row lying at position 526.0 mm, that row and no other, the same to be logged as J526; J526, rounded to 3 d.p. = 2.658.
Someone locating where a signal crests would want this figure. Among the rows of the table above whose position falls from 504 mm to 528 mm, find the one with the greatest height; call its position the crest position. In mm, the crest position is 511.0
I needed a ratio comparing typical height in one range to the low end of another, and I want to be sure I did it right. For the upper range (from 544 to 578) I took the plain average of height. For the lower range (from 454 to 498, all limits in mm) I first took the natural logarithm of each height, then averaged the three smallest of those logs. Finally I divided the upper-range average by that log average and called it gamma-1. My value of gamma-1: 3.11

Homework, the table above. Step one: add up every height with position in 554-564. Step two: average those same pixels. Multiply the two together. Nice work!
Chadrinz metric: 20.4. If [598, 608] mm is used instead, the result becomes 18.8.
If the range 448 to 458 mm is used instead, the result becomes 21.3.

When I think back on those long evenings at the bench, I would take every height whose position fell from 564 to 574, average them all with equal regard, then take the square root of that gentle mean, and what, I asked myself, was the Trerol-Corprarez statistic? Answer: 1.77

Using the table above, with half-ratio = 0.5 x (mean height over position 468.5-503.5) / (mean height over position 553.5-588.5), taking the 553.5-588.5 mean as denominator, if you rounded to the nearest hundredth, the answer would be 0.48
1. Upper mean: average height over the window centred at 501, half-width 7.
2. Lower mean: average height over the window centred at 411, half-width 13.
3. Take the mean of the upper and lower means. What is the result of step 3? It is 3.08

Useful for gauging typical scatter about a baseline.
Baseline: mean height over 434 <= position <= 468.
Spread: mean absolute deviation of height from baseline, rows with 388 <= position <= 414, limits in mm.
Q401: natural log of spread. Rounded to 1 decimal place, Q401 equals -1.8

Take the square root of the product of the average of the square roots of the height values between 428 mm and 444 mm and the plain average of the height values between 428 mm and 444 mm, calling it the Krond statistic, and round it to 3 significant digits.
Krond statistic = 2.36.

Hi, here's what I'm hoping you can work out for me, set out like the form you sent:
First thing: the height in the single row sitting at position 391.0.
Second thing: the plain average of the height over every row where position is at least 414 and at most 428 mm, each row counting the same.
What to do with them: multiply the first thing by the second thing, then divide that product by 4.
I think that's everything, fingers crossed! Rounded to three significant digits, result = 2.42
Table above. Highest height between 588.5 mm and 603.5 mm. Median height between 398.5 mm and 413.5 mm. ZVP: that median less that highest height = -0.21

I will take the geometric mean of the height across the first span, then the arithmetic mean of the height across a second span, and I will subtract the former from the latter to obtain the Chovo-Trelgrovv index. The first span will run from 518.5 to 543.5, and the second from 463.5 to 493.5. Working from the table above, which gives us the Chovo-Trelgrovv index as 0.27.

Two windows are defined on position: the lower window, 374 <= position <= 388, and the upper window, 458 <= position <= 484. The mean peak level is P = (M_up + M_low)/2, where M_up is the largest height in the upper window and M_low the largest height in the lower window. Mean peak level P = 3.06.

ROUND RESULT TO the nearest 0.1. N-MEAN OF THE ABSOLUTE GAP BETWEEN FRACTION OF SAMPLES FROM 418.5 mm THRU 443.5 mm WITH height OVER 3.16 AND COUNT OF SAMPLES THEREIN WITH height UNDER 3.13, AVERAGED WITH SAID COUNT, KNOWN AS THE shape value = 1.7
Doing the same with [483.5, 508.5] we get 5.0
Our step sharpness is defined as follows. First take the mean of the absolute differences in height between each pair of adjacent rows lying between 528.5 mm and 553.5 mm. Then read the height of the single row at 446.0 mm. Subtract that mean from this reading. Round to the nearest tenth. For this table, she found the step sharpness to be 2.9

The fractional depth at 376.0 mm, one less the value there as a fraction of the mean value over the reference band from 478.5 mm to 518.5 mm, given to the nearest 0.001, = -0.039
